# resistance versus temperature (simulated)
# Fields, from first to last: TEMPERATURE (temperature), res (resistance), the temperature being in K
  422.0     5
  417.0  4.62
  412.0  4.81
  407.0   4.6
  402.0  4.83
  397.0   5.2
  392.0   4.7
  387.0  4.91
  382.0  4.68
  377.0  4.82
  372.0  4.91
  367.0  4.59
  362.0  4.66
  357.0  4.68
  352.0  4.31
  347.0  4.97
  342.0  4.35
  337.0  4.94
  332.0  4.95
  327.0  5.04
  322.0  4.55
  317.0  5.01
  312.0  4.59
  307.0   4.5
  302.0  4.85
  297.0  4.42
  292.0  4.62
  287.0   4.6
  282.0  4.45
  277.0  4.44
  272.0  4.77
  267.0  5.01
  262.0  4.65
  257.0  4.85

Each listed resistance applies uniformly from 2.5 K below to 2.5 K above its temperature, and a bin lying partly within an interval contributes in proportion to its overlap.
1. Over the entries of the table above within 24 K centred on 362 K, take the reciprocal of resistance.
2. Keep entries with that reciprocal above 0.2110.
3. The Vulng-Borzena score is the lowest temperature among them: 352.0 K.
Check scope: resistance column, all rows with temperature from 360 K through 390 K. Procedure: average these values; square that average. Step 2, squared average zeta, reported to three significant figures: 22.7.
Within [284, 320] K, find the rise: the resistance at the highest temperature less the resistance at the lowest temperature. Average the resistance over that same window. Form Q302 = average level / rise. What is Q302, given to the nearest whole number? 11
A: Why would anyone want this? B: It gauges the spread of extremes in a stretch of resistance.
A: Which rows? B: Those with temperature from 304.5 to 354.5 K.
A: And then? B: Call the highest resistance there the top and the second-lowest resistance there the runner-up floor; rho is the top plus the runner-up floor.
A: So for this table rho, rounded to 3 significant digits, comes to 9.39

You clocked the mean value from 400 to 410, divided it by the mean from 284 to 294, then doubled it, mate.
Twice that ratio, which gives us 2.05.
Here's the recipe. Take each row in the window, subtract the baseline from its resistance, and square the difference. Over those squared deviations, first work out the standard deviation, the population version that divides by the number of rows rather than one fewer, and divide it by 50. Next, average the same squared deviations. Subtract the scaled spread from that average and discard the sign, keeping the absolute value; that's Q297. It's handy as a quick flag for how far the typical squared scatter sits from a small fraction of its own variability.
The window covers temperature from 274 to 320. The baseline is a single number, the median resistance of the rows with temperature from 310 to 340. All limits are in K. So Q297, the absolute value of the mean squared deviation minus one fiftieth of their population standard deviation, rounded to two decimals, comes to 0.15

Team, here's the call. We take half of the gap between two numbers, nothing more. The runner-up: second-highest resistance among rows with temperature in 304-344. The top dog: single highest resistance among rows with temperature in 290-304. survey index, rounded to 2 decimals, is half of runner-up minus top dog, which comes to 0.08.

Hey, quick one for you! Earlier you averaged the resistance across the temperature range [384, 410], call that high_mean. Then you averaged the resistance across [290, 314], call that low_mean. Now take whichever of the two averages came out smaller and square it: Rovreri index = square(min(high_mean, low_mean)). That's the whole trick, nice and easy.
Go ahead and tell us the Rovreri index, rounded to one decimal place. 21.1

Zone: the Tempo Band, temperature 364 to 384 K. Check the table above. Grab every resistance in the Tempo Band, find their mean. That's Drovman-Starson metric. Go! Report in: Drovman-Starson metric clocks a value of 4.75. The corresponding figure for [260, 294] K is 4.65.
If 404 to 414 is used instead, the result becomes 4.71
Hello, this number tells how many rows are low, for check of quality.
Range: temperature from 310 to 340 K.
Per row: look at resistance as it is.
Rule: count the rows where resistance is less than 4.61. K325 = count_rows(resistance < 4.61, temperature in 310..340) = 2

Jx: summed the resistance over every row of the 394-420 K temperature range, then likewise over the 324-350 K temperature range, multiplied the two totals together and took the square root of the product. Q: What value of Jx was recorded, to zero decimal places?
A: 24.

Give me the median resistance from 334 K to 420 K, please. 4.70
